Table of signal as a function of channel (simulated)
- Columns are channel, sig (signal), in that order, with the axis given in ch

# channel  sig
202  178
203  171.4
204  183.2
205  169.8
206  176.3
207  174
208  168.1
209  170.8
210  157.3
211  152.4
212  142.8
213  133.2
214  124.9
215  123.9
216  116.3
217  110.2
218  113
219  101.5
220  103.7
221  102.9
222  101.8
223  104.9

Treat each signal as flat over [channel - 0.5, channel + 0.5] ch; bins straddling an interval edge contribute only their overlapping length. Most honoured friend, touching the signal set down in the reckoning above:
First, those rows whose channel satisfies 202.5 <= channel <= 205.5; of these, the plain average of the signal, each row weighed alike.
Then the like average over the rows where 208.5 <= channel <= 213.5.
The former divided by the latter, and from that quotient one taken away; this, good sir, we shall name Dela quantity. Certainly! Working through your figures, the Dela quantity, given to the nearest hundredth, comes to 0.16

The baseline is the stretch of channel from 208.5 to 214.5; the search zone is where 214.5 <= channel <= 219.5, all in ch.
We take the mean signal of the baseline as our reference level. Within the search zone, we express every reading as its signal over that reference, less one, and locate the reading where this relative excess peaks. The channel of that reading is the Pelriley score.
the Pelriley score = 215 ch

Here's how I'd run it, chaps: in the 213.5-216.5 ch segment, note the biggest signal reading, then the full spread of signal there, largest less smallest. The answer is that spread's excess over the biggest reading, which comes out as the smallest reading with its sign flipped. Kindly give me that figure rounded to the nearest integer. -116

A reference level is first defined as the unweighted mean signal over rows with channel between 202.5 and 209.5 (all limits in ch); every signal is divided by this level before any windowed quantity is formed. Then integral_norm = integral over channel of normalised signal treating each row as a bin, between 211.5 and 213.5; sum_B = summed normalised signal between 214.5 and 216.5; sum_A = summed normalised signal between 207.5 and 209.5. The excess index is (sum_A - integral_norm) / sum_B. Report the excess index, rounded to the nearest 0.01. 0.26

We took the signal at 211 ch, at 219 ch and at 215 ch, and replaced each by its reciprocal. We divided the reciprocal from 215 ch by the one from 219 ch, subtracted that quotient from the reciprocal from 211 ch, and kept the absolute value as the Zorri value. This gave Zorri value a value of 0.81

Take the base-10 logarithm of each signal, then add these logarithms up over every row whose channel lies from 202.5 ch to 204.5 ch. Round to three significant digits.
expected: 4.50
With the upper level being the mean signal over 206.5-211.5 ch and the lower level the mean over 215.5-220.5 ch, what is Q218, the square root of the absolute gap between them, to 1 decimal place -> 7.5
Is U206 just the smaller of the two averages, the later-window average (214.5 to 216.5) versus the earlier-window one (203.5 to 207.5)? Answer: 120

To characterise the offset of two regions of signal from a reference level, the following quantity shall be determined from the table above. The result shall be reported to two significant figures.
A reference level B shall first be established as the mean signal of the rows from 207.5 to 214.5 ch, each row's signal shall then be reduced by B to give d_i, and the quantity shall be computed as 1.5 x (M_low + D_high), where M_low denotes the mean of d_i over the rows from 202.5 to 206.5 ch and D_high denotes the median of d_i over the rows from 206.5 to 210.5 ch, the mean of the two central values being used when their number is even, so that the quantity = 67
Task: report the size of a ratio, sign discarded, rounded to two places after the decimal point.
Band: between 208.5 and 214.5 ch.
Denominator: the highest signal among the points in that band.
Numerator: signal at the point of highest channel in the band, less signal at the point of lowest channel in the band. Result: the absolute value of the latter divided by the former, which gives 0.27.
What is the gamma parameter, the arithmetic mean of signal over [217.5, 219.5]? 107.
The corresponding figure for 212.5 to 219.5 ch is 118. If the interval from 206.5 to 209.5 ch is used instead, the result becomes 171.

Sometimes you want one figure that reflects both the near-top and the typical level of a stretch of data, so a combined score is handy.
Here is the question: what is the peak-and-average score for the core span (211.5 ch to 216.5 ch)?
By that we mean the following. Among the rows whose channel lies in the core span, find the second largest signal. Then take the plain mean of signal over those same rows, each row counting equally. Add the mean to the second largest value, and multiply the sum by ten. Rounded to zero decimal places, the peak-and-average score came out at 2614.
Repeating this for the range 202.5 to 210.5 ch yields 3477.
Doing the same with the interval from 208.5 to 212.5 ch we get 3131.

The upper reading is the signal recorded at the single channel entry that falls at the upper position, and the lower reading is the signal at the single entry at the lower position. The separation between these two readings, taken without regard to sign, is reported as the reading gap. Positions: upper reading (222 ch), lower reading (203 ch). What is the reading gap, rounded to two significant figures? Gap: 70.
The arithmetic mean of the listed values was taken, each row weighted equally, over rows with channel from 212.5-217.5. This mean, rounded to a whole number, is 122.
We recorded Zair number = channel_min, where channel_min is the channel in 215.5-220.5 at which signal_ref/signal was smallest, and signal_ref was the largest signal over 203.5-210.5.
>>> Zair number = 216 ch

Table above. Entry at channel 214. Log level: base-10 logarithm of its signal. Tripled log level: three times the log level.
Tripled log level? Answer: 6.3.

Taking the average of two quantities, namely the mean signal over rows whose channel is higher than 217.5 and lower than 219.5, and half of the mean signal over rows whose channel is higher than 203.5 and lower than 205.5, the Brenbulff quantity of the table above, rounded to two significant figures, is 98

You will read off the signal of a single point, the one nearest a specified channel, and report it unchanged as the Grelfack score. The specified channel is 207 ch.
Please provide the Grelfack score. 174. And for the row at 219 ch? 101.5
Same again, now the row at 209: 170.8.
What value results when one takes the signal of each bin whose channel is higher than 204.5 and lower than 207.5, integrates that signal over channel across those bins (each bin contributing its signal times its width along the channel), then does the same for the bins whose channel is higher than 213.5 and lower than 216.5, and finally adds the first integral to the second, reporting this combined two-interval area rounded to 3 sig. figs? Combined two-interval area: 885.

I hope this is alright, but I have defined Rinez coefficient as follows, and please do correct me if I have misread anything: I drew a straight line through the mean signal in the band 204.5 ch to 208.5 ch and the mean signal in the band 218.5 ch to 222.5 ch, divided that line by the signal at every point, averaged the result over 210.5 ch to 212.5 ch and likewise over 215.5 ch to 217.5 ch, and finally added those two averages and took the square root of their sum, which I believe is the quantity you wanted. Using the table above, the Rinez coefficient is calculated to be 1.44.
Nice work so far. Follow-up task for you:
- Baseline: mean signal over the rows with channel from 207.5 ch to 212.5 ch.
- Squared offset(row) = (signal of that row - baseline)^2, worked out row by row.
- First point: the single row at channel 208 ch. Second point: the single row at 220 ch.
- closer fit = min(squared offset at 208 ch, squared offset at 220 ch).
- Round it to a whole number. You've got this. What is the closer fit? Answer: 96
